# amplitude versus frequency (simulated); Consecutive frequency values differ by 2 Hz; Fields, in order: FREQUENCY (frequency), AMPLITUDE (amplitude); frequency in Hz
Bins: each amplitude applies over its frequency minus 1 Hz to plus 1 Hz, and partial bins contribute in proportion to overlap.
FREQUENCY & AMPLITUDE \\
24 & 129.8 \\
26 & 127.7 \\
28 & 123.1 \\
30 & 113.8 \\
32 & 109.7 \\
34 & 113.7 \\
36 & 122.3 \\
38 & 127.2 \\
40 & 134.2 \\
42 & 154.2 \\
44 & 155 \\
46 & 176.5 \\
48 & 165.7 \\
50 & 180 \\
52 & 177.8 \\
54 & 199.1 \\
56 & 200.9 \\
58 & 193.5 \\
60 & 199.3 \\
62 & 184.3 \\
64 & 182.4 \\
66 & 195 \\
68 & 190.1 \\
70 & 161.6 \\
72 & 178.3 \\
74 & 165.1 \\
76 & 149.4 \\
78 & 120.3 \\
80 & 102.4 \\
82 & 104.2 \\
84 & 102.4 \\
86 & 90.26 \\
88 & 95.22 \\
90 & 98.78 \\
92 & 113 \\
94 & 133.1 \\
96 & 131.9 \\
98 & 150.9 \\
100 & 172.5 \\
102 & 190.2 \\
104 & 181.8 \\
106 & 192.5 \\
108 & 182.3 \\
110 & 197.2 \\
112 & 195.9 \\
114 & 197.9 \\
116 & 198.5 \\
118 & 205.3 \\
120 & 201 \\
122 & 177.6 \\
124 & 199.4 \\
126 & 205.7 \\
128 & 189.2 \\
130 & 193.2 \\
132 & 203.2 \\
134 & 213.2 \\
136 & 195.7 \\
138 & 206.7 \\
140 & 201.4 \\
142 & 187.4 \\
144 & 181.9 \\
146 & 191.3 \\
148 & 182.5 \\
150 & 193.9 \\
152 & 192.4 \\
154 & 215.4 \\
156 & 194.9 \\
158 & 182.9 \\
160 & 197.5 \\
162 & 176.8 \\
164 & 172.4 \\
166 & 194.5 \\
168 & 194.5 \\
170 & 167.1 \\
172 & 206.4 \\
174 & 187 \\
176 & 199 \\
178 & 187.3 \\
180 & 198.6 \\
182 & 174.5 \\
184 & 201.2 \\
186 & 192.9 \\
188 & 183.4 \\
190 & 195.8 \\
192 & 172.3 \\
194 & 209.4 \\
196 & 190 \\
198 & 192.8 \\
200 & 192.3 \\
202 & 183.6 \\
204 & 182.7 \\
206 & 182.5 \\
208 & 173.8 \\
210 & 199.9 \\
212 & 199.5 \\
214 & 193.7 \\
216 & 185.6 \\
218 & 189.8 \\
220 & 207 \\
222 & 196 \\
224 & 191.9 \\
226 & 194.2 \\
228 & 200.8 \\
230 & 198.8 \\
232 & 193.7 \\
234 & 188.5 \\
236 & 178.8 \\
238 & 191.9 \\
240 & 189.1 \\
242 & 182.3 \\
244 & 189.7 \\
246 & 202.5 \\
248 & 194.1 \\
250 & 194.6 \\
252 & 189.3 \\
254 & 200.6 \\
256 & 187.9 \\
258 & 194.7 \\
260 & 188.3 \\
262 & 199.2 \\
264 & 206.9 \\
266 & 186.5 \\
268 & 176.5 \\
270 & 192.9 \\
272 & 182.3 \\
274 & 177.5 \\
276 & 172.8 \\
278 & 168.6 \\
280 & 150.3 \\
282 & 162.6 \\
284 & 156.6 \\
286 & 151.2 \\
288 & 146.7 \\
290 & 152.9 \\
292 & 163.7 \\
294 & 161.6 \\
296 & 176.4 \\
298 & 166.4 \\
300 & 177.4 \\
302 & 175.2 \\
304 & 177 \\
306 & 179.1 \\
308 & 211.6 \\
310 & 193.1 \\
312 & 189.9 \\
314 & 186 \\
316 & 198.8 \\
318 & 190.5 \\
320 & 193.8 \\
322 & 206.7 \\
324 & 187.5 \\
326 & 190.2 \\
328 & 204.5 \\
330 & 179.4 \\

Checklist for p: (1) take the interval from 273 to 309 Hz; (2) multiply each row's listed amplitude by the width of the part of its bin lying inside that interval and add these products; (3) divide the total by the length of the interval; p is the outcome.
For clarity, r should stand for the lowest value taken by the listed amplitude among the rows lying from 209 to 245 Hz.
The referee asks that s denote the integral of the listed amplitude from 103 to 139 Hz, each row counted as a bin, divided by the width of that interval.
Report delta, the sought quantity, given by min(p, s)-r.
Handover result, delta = -11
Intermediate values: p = 168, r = 178.8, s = 196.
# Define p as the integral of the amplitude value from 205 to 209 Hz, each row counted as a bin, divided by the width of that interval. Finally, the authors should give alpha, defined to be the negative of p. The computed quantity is -178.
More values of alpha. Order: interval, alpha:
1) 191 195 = -191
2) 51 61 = -194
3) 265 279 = -180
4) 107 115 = -193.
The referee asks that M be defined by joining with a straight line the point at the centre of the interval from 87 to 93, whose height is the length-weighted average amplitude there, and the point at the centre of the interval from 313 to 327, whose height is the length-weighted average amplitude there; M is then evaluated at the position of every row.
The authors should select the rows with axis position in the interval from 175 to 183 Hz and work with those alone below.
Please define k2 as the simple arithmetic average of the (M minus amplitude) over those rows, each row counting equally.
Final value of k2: -52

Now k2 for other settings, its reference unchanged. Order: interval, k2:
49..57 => -102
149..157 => -72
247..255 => -29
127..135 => -81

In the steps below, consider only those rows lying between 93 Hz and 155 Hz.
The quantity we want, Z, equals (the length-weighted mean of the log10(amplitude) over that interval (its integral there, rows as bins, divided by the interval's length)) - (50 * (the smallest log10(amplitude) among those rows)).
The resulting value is -104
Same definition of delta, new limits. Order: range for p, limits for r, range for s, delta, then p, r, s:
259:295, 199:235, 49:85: -8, 172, 173.8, 166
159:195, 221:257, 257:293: -5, 189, 178.8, 174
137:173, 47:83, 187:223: 88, 191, 102.4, 191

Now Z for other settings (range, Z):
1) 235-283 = -107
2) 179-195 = -110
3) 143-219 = -109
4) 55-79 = -102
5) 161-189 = -109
